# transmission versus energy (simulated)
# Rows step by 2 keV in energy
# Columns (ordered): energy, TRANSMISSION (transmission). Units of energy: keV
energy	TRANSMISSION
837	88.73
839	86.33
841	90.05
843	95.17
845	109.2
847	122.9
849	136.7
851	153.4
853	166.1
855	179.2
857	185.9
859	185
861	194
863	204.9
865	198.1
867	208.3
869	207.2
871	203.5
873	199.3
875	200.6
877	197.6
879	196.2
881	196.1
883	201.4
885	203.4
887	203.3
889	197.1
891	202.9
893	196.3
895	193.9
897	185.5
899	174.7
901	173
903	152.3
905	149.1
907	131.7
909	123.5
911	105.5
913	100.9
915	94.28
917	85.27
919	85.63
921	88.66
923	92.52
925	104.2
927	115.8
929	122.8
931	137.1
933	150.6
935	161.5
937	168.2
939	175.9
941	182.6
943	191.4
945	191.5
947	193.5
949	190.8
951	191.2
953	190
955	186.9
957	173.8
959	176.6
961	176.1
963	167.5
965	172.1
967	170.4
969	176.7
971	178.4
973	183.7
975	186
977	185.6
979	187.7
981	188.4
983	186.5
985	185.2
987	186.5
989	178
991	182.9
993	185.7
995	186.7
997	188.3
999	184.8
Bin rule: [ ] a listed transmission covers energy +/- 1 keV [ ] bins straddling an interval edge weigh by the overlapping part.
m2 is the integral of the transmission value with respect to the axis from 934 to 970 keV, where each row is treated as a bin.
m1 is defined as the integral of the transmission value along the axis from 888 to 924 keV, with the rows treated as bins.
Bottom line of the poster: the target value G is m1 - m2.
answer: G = -1408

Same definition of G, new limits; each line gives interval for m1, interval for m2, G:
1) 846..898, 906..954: 3087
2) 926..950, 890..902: 1711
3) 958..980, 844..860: 1445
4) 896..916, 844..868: -1306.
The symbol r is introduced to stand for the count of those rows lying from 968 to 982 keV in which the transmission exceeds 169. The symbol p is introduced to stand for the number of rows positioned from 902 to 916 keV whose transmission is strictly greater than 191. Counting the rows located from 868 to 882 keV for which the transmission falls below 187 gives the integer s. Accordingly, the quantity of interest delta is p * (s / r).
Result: 0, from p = 0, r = 7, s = 0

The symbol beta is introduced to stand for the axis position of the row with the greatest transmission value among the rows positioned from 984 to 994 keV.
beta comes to 987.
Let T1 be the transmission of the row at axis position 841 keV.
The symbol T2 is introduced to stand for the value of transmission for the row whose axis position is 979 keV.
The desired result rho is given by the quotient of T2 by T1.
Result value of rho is 2.08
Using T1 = 90.05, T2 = 187.7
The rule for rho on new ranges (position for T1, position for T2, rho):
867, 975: 0.89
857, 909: 0.66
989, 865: 1.11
